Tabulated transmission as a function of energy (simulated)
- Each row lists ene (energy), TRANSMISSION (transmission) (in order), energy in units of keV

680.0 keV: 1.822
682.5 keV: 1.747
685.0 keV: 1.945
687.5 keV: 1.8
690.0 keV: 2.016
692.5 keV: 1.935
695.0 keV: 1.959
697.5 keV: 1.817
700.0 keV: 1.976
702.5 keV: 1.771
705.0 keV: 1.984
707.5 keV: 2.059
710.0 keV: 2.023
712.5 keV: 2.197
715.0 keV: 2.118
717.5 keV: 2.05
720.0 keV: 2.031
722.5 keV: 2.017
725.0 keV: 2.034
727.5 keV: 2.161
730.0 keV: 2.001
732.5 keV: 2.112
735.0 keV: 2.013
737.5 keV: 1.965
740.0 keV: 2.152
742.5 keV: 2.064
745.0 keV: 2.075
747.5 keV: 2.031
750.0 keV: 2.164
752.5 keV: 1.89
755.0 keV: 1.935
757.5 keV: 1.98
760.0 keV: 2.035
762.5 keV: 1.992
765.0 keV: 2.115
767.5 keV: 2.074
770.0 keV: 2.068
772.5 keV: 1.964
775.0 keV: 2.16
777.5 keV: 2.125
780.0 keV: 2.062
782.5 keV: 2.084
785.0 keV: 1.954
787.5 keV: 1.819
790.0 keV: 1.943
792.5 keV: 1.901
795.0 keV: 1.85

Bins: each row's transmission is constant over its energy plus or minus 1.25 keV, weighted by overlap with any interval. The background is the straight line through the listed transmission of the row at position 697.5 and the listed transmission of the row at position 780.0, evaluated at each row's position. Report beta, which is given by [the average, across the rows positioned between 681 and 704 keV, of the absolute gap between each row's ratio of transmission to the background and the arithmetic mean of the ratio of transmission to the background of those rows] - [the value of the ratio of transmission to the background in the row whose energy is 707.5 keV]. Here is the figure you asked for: -1.06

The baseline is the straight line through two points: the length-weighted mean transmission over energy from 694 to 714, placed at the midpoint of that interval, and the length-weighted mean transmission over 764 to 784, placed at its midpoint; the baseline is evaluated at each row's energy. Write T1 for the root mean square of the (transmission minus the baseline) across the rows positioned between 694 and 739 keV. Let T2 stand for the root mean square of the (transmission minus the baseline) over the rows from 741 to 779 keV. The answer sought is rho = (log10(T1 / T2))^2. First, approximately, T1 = 0.0974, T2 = 0.077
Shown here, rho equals 0.0101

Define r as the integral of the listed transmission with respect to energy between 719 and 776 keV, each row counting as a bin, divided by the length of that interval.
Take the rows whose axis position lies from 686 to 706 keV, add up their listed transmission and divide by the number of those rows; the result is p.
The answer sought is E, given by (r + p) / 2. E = 1.98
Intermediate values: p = 1.91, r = 2.04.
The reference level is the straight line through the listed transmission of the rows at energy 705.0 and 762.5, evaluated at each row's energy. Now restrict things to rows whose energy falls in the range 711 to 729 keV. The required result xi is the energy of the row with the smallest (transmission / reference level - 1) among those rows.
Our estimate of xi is 722.5 keV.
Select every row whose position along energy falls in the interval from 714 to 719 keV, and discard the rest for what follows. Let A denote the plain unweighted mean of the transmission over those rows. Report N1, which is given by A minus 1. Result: 1.08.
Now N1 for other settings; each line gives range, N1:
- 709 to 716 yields 1.11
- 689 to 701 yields 0.94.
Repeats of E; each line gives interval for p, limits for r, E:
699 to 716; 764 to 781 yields 2.05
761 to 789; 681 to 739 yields 2.01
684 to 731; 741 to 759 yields 2.01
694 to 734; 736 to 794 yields 2.02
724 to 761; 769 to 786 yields 2.05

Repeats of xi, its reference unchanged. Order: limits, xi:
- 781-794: 787.5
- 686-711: 702.5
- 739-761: 752.5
